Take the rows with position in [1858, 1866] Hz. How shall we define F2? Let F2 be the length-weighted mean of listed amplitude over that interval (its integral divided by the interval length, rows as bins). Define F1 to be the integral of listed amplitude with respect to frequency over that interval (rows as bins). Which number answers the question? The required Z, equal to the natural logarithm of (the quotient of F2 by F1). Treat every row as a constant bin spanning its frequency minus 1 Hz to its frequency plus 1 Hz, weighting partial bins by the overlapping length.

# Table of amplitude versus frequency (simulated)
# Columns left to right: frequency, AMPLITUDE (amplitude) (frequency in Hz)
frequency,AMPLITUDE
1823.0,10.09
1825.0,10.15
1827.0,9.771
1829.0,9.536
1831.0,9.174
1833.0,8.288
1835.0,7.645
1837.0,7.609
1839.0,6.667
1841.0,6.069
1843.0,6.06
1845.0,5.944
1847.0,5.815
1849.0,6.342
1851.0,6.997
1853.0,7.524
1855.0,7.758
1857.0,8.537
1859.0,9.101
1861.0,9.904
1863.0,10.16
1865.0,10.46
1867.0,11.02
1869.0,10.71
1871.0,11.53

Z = -2.08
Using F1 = 79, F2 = 9.9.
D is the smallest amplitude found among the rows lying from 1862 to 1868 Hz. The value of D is 10.16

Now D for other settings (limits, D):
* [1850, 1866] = 6.997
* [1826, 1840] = 6.667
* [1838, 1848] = 5.815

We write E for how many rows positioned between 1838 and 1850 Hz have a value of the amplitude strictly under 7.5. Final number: 6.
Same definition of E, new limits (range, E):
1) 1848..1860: 2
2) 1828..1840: 1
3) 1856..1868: 0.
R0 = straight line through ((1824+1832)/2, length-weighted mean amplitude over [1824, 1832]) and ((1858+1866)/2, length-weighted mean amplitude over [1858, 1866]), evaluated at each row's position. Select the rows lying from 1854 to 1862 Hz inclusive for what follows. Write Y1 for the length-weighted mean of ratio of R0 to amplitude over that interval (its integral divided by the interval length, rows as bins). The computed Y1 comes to 1.13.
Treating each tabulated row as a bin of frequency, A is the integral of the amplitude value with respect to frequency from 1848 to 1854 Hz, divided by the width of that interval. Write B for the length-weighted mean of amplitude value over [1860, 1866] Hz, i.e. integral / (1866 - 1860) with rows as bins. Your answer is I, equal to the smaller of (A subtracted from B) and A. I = 3.2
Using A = 7.0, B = 10.2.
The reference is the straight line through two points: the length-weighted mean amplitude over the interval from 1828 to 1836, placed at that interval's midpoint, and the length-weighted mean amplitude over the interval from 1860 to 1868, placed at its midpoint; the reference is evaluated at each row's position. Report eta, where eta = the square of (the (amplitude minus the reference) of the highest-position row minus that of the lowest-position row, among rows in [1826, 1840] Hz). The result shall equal 14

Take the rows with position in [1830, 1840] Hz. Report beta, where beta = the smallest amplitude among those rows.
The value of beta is 6.667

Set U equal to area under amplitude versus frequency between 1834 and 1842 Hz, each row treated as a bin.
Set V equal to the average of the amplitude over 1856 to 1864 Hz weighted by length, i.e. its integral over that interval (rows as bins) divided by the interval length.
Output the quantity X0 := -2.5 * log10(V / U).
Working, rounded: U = 56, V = 9.4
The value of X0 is 1.93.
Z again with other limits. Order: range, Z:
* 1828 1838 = -2.30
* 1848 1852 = -1.39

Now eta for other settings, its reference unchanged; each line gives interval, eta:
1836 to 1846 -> 4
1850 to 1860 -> 3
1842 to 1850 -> 0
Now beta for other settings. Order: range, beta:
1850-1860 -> 6.997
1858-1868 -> 9.101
